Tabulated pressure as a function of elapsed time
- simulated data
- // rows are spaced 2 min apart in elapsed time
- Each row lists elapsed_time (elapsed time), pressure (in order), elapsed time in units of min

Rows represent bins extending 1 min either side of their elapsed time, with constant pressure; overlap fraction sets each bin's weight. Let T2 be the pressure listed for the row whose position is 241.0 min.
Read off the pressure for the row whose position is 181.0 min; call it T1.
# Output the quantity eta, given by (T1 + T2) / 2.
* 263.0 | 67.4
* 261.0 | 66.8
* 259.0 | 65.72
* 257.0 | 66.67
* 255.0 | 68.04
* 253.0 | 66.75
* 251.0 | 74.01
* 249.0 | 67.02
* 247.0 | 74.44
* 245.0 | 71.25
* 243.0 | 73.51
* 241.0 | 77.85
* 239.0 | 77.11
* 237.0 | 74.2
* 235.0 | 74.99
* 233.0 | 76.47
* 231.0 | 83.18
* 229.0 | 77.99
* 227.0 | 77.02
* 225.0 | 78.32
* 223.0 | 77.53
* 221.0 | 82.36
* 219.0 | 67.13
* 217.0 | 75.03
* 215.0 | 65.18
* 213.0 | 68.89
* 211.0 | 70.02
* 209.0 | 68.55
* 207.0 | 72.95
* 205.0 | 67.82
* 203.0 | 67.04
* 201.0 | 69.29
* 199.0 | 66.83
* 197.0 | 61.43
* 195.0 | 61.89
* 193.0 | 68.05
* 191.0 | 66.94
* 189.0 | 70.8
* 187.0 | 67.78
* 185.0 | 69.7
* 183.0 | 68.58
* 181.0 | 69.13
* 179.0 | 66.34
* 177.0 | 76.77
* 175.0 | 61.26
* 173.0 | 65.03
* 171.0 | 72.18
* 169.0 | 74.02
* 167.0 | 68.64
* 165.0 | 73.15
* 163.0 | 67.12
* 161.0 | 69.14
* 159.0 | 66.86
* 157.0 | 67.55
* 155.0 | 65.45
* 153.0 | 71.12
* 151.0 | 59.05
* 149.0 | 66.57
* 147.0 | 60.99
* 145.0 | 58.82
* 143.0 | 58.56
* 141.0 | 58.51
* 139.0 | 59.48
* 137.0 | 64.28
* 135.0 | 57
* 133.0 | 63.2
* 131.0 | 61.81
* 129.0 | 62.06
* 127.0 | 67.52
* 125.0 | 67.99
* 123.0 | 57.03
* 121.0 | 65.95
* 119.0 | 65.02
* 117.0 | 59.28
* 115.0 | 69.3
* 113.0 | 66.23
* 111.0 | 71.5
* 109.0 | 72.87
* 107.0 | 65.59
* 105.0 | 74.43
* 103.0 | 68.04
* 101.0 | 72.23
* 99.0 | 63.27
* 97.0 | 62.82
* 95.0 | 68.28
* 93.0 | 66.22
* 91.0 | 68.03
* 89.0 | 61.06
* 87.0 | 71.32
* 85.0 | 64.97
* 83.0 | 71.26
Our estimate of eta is 73.5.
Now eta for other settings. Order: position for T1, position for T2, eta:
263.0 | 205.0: 67.6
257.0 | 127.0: 67.1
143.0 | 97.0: 60.7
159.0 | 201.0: 68.1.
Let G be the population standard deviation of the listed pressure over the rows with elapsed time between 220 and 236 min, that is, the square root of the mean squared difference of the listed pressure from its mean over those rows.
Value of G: 2.7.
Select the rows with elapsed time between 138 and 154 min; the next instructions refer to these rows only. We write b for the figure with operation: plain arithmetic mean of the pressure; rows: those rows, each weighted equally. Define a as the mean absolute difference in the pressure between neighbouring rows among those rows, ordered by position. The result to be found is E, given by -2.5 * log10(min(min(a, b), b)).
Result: -1.53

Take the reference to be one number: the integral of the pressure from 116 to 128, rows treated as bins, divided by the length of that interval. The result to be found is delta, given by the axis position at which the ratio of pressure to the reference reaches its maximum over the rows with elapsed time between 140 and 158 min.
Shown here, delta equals 153.0 min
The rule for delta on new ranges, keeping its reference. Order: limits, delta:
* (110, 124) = 111.0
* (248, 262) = 251.0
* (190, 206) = 201.0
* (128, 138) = 137.0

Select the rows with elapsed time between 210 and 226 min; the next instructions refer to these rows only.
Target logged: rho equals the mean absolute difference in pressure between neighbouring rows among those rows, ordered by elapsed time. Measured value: 6.2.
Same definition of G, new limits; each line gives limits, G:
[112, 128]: 4.1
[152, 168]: 2.3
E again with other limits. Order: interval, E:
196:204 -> -1.32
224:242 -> -1.00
